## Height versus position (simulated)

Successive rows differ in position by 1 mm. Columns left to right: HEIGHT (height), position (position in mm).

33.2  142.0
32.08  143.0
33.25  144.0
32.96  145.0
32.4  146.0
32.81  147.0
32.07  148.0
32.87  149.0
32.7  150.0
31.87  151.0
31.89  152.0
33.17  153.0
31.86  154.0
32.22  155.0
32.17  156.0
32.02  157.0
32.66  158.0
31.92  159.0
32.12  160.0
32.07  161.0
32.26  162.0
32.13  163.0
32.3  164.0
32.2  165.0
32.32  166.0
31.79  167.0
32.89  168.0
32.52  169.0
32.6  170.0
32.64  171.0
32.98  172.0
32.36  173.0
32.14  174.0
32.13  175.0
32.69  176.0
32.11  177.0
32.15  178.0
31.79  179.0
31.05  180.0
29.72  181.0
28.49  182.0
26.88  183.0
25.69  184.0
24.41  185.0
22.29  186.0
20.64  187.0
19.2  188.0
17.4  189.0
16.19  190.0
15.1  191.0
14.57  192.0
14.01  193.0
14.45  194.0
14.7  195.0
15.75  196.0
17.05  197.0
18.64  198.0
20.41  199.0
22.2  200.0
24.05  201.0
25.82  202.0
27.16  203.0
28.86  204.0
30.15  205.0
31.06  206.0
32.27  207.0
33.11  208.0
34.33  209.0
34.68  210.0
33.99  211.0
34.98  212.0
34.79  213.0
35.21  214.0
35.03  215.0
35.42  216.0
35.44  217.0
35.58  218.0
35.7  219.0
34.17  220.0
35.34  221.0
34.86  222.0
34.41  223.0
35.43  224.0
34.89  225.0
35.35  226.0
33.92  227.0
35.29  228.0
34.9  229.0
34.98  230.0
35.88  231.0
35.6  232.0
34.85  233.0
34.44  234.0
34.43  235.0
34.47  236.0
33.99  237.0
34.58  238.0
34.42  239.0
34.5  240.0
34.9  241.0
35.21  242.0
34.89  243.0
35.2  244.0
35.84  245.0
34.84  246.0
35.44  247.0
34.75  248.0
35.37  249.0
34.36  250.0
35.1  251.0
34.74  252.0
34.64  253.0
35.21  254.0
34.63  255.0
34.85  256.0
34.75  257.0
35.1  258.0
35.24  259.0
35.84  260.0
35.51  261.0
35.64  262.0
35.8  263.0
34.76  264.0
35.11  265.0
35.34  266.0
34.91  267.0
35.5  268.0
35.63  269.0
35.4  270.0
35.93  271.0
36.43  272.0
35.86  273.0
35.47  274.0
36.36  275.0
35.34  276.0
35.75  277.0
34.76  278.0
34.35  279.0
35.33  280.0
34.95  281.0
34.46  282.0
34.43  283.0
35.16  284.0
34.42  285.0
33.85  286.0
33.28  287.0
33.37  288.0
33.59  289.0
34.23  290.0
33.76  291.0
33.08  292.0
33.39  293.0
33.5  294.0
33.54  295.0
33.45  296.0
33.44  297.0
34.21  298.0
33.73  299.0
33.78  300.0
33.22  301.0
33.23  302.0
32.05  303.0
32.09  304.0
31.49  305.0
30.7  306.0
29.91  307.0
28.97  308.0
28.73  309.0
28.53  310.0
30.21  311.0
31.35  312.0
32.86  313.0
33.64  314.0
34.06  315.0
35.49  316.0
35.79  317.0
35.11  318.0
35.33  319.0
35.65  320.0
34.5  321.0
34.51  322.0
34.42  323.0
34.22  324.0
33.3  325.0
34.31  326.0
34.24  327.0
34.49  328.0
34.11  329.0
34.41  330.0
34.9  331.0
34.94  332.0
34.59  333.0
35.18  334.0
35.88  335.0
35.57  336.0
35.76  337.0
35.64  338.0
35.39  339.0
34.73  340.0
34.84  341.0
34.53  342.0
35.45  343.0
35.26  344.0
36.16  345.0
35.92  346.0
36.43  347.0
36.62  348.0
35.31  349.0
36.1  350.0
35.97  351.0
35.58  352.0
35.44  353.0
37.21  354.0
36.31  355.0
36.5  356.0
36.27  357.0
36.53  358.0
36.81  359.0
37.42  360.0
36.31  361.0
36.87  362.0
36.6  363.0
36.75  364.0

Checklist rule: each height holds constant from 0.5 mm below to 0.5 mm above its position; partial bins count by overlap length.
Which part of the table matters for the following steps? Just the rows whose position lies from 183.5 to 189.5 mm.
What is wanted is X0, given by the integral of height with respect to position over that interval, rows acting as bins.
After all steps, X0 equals 130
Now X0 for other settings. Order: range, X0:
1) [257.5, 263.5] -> 213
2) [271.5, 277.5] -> 215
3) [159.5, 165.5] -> 193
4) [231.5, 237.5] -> 208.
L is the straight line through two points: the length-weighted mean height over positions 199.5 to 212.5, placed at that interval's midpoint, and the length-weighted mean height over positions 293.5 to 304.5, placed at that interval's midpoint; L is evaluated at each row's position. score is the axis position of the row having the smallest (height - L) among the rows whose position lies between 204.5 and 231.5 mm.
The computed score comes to 205.0 mm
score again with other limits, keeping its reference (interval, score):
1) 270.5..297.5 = 292.0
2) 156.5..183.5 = 183.0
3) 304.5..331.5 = 310.0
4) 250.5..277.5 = 264.0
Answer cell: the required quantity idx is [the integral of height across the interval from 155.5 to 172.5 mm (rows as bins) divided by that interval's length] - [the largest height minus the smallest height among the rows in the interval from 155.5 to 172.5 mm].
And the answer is 31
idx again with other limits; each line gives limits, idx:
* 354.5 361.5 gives 35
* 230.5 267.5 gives 33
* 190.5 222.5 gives 6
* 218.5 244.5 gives 33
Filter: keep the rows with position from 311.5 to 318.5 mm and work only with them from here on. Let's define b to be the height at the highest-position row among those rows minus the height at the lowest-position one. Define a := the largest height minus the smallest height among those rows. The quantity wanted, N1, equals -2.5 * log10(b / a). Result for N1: 0.2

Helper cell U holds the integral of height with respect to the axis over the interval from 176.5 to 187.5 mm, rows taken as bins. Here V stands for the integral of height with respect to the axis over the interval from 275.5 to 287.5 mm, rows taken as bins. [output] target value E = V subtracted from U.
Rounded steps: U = 305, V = 416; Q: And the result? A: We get -111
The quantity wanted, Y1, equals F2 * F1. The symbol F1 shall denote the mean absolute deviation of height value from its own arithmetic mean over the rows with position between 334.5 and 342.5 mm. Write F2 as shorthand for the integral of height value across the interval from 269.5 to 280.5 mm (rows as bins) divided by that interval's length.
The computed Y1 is 15.8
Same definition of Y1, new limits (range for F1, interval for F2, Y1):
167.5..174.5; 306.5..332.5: 7.2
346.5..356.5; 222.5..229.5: 16.3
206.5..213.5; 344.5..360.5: 27.9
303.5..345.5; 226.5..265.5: 57.1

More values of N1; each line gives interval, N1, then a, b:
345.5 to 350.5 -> 2.2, 1.3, 0.18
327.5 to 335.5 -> 0.3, 1.8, 1.39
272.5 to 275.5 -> 0.6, 0.9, 0.50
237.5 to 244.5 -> 0.3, 0.8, 0.62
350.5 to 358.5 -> 1.2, 1.8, 0.56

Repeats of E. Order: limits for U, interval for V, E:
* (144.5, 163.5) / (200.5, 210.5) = 313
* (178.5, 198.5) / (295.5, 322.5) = -468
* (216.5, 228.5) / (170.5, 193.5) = -176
